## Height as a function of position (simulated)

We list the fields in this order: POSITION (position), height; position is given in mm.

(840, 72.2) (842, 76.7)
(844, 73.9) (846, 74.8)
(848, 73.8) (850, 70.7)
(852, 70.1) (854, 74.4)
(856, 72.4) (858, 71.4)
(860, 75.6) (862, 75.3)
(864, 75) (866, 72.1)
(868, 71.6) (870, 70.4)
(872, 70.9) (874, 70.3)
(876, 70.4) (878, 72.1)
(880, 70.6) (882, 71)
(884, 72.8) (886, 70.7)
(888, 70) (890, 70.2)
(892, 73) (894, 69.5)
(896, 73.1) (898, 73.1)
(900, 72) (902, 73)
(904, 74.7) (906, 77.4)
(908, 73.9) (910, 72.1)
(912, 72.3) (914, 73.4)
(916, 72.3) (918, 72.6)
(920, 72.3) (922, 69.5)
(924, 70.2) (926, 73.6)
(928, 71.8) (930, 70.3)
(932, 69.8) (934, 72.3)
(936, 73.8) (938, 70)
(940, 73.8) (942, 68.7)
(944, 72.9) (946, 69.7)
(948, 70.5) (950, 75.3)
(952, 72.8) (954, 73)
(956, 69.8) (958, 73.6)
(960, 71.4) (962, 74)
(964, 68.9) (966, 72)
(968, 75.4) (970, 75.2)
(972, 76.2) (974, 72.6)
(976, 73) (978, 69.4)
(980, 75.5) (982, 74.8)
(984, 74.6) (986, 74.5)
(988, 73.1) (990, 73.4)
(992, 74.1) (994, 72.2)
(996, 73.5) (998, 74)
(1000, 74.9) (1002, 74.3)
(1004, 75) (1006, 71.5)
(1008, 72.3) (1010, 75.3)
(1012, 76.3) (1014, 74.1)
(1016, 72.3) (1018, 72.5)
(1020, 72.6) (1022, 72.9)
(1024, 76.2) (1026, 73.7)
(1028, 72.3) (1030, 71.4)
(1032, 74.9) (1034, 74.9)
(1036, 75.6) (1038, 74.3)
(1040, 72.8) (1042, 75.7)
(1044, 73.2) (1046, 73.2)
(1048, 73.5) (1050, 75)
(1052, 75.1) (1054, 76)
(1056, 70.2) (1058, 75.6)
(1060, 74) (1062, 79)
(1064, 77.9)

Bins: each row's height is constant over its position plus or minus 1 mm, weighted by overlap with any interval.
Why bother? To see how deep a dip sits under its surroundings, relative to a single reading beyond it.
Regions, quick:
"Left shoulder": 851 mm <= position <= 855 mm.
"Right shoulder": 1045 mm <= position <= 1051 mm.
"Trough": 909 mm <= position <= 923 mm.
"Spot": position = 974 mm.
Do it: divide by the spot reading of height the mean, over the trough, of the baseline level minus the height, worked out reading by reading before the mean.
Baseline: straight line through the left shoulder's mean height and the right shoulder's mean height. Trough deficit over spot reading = 0.0098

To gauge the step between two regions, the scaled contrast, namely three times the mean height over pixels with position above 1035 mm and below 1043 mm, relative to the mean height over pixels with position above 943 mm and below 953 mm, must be 3.10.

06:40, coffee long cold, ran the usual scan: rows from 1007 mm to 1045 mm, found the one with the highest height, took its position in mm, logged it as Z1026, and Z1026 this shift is 1012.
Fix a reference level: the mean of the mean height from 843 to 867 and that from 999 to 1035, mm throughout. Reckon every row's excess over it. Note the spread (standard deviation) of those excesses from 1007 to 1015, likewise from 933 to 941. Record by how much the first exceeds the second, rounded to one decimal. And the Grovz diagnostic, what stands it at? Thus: -0.1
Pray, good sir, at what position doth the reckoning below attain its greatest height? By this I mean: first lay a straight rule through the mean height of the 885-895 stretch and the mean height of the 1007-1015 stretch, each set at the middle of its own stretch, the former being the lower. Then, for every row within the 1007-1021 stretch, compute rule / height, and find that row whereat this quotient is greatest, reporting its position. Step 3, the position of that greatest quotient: 1016 mm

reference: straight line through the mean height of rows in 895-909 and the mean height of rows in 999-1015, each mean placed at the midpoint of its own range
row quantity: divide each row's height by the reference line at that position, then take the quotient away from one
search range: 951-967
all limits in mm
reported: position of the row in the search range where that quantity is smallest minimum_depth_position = 962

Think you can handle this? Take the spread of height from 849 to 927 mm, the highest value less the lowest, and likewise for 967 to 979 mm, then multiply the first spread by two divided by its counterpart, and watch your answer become 2.3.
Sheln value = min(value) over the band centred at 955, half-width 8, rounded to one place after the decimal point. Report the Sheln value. 69.8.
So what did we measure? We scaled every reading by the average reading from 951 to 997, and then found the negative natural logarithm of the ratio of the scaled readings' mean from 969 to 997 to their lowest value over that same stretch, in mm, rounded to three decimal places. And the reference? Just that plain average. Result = -0.060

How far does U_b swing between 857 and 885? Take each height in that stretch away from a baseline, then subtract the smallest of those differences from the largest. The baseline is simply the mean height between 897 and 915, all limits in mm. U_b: 5.3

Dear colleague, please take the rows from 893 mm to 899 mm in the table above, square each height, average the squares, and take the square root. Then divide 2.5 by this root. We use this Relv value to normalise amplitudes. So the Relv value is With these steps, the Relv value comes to 0.0348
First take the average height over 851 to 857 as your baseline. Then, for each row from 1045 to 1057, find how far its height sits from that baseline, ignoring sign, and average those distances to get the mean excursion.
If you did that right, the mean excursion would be 2.2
